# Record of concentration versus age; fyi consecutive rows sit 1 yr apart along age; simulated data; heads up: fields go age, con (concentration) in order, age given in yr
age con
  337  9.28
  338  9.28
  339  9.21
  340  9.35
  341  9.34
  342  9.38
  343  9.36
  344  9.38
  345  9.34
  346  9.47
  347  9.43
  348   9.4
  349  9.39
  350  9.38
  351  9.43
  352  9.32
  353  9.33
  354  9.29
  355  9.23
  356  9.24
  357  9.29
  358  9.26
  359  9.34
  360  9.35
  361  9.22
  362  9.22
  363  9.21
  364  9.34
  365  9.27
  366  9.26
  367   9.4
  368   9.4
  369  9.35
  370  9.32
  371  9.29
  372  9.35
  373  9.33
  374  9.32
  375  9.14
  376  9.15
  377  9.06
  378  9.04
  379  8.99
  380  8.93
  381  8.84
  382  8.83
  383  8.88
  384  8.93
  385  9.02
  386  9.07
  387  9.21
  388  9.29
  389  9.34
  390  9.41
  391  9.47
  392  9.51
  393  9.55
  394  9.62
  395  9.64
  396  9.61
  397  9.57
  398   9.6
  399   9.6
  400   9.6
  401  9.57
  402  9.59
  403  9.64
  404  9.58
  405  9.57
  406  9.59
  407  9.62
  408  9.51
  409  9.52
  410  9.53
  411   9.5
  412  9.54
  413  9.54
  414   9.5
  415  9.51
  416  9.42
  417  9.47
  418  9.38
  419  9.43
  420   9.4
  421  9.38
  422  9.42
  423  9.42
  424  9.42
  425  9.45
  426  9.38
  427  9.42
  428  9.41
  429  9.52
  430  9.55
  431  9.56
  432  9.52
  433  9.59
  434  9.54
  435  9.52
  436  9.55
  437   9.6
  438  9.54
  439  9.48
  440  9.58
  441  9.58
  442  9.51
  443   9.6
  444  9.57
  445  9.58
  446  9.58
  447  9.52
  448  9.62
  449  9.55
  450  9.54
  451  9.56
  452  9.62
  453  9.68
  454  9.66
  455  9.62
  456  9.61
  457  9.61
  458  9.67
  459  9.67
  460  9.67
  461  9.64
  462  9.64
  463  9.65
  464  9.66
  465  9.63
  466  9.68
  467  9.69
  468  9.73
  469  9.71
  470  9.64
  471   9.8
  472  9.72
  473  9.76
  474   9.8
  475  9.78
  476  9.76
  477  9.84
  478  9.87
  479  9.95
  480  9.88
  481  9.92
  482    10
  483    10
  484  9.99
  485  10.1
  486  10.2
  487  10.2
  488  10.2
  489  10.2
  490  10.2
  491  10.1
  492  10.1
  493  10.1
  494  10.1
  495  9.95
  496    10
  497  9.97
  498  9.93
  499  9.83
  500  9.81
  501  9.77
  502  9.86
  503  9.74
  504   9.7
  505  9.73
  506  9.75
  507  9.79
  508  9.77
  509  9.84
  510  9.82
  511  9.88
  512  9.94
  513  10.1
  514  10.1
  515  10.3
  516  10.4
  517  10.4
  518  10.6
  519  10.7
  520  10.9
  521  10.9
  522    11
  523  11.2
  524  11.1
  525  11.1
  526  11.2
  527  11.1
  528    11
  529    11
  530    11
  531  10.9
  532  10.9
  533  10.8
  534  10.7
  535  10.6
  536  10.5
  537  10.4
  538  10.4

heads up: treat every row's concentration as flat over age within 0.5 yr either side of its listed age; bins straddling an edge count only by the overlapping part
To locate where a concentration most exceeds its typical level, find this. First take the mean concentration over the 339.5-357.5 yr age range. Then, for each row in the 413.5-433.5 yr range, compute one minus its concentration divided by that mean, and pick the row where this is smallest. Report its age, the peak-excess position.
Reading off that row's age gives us 433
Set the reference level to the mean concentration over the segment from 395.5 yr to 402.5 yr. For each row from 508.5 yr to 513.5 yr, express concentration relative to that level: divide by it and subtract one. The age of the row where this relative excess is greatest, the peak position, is 513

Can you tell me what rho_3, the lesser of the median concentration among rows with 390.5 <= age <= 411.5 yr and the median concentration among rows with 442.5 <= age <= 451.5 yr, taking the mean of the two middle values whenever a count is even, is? 9.57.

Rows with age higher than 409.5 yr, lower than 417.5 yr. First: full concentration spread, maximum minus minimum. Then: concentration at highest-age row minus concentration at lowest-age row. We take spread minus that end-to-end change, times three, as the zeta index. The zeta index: 0.54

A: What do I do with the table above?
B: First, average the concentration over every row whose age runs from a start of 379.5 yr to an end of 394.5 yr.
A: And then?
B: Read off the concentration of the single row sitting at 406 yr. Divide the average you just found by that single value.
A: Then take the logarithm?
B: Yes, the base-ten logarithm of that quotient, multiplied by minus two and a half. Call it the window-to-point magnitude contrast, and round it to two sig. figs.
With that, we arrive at 0.046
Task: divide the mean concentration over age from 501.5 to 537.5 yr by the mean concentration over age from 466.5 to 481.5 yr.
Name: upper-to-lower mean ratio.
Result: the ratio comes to 1.07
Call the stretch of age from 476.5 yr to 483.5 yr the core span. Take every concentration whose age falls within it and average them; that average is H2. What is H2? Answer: 9.9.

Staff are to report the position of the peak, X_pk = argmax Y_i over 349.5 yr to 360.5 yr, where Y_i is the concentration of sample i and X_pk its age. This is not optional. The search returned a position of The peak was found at 351 yr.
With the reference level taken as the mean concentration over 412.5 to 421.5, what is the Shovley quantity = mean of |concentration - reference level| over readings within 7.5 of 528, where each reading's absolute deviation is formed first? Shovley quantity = 1.5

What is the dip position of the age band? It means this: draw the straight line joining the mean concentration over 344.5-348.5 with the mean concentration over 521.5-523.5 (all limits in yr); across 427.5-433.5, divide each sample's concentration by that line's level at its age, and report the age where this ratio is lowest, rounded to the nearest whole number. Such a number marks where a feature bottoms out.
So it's 428 yr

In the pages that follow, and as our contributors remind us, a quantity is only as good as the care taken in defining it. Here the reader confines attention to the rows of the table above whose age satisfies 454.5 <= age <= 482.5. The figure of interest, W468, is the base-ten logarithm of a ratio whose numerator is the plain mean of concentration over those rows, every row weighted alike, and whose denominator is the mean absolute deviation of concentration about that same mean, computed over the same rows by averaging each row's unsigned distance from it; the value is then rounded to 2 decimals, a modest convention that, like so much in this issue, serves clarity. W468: 2.03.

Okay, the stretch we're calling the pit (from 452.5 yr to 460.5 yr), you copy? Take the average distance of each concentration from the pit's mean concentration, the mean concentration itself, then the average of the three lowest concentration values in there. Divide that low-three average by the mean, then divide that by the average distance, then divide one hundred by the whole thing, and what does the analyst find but 2.7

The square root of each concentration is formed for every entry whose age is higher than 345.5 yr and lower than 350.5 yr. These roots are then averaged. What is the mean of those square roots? 3.07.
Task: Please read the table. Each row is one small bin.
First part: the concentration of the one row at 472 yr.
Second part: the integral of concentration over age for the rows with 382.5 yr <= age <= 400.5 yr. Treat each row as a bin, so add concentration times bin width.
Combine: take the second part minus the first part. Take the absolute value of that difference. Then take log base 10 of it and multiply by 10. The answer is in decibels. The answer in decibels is 22.0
